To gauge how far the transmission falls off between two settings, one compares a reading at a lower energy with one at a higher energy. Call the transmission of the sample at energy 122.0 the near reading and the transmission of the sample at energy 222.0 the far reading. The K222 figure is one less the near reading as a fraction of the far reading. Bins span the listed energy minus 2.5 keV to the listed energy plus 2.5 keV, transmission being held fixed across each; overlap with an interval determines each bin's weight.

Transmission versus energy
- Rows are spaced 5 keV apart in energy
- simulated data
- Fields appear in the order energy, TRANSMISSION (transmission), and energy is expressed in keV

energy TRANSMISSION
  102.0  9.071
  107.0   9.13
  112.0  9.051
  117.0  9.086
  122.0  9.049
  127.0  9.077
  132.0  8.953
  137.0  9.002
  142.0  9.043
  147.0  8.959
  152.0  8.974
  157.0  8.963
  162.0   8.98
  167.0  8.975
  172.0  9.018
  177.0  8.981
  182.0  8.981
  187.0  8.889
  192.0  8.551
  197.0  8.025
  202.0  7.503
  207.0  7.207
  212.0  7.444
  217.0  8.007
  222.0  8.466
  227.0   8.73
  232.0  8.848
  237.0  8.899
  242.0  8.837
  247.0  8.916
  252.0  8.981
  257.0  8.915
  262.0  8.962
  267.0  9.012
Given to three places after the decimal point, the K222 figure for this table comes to -0.069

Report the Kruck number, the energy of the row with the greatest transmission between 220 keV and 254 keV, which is 252.0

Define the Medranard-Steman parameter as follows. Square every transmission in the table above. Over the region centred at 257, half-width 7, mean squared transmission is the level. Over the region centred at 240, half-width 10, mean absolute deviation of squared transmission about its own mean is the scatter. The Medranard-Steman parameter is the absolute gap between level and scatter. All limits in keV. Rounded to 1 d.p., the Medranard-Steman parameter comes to 79.6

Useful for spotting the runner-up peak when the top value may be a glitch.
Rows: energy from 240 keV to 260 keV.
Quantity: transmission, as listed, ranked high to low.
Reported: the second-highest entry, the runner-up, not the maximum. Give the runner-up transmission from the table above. 8.916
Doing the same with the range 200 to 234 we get 8.73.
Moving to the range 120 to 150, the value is 9.049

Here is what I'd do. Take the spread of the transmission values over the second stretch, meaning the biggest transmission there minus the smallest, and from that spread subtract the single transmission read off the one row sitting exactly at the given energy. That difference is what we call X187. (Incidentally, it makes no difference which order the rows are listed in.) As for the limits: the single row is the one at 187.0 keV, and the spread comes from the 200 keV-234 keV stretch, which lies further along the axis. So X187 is -7.2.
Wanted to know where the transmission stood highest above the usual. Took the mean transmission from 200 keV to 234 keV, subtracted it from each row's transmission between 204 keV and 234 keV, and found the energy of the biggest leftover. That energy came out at 232.0 keV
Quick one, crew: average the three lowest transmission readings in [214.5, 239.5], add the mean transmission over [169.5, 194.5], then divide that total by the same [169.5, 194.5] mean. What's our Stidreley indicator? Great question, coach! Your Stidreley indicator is 1.95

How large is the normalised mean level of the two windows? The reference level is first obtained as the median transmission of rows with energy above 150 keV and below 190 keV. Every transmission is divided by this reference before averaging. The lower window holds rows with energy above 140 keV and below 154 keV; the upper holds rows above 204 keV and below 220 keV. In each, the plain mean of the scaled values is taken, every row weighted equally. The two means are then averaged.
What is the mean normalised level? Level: 0.92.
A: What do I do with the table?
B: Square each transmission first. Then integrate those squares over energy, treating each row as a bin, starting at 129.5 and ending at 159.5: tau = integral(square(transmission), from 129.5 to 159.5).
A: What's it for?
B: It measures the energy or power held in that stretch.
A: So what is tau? 2420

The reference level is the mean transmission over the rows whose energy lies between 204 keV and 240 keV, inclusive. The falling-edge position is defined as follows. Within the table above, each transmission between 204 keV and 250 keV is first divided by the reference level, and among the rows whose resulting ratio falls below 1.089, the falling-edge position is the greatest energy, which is 247.0 keV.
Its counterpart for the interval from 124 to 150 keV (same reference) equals 147.0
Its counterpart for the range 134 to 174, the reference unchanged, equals 147.0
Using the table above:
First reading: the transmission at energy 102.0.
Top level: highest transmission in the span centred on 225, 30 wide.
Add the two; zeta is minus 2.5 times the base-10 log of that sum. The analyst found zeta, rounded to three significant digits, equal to -3.14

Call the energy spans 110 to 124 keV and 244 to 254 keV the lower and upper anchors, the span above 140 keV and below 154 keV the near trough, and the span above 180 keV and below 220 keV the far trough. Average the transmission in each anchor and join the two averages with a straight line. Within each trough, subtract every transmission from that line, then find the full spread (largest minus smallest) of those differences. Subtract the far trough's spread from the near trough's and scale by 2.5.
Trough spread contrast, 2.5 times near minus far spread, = -4.2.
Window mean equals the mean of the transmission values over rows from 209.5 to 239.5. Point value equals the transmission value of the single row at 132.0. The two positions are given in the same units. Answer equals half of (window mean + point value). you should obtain 8.68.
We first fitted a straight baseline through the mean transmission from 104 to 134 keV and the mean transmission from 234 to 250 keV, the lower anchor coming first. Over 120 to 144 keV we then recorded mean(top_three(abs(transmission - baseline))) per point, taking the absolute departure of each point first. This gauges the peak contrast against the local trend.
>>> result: 0.0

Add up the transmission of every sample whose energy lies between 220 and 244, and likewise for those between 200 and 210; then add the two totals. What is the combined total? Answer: 58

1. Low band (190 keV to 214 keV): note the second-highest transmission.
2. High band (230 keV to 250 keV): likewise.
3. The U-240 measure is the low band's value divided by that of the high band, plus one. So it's 1.90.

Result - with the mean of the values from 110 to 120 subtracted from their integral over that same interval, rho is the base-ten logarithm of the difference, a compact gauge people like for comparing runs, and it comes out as 1.912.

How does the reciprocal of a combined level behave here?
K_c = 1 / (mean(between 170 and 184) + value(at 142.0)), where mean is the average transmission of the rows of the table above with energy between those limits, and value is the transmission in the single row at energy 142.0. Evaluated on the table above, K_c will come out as 0.0554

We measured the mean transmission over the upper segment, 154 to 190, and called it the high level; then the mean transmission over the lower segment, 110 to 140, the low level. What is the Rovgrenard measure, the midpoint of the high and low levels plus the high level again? 18.0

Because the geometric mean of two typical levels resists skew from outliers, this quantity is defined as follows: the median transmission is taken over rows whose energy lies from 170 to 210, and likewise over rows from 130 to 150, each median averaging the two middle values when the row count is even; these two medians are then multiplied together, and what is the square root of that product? 8.85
